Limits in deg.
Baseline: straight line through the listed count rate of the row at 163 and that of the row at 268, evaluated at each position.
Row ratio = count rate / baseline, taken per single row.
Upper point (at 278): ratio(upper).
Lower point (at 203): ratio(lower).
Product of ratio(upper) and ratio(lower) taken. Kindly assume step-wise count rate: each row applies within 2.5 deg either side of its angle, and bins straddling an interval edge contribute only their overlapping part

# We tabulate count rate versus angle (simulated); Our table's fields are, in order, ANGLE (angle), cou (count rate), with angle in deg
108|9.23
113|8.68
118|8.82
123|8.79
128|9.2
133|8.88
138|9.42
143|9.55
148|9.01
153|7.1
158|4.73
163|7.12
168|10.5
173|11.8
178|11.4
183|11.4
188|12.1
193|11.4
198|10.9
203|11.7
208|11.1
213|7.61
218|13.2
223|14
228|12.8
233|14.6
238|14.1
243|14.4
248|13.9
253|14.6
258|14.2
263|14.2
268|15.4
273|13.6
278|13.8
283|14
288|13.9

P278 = 1.0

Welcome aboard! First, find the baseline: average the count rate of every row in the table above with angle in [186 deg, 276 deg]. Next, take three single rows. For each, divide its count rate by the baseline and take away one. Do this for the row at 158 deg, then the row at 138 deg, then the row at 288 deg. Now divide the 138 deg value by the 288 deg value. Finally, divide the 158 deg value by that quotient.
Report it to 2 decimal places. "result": 0.16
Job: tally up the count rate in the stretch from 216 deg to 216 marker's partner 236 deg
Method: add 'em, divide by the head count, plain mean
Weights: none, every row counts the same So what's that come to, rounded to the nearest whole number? 14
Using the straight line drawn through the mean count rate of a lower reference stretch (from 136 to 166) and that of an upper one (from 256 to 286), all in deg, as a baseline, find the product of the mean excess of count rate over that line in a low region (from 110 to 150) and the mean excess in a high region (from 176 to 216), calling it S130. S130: 1.7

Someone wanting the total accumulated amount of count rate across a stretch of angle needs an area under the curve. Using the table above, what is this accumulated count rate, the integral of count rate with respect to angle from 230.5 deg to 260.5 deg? 429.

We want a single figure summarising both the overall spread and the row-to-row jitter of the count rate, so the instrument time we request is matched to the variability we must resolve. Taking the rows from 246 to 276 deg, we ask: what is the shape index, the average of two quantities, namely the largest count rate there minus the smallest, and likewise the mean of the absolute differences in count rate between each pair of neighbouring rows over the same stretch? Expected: 1.3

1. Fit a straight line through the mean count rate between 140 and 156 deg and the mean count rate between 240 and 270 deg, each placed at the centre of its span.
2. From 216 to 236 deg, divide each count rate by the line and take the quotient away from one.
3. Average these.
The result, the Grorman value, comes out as -0.07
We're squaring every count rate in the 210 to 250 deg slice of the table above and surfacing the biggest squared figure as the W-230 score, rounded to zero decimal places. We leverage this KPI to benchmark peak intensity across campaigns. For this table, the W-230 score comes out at 213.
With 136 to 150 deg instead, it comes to 91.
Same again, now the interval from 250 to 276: 237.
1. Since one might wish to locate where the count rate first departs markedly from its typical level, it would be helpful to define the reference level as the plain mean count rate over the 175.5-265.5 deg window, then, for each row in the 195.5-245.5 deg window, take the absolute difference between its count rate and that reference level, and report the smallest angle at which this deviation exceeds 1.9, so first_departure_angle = 213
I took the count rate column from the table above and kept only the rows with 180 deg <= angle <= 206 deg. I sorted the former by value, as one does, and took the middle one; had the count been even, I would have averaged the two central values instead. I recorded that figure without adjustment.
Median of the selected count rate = 11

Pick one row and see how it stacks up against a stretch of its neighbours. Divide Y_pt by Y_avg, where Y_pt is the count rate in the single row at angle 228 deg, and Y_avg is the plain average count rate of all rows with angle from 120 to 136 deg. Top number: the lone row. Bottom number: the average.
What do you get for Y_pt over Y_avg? 1.43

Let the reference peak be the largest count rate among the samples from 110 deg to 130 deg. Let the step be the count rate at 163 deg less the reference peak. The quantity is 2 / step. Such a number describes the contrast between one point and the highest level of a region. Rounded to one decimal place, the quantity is -1.0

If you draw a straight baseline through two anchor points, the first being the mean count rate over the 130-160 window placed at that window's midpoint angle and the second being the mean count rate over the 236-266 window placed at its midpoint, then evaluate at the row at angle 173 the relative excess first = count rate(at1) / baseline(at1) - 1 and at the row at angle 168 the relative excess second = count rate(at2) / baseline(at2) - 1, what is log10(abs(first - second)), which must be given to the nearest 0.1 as -1.0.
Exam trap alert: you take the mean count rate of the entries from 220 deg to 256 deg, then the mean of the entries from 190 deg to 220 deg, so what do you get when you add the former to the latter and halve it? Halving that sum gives 12.5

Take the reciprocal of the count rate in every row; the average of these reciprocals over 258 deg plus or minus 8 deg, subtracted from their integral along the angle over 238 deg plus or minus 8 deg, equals 1.0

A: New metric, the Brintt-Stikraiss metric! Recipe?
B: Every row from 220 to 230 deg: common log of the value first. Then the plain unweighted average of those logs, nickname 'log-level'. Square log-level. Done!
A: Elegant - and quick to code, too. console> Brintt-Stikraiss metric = 1.27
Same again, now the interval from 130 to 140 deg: 0.92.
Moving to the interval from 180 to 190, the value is 1.14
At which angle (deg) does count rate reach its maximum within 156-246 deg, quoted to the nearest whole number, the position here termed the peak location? 233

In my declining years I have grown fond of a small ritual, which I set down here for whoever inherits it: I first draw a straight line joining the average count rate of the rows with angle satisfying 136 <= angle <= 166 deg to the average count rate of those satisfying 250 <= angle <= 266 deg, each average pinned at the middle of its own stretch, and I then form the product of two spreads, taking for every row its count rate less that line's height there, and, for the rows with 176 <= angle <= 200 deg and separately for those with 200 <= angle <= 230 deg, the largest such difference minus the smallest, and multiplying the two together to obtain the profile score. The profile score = 10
